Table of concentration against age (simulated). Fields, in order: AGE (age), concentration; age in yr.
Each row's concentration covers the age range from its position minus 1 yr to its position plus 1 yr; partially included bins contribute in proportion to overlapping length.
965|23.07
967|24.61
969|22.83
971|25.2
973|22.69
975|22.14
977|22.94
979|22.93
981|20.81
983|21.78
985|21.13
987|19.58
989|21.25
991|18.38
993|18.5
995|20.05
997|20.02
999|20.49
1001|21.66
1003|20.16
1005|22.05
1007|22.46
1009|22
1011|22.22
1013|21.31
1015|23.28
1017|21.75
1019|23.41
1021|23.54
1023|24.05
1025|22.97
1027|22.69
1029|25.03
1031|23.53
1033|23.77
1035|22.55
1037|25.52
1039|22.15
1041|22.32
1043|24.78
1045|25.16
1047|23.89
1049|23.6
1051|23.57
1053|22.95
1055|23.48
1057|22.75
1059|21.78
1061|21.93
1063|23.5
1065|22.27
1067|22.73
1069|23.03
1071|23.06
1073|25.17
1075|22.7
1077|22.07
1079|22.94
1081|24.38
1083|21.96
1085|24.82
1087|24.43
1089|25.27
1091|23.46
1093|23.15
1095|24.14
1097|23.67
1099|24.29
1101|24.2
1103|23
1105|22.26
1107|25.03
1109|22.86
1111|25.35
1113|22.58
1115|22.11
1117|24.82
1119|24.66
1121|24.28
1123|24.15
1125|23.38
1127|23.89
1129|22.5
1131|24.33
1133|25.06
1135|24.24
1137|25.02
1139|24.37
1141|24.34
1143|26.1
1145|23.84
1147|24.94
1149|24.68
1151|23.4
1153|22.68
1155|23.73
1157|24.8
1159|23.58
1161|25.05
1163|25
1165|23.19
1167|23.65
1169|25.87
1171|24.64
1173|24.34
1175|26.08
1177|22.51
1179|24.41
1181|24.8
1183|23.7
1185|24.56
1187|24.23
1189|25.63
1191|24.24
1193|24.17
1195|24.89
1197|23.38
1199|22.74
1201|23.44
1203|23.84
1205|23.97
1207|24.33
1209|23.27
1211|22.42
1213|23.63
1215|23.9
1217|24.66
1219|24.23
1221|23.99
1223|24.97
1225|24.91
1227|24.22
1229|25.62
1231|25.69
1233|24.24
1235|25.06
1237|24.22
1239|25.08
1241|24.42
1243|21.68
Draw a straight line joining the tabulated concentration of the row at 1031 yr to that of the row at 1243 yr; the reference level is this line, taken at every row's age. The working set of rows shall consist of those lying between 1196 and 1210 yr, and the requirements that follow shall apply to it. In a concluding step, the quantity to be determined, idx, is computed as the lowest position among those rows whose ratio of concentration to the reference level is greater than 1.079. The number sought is 1203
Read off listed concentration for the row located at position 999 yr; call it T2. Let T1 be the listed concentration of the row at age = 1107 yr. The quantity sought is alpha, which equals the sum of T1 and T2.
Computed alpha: 45.5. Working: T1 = 25.03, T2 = 20.49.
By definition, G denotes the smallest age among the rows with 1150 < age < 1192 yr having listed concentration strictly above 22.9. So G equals 1151 yr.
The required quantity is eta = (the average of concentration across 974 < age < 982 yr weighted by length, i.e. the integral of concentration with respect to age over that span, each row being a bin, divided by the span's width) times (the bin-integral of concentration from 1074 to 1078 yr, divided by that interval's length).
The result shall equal 497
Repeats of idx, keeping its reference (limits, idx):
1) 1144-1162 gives 1147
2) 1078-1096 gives 1089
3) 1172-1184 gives 1173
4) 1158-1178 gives 1161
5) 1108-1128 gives 1111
